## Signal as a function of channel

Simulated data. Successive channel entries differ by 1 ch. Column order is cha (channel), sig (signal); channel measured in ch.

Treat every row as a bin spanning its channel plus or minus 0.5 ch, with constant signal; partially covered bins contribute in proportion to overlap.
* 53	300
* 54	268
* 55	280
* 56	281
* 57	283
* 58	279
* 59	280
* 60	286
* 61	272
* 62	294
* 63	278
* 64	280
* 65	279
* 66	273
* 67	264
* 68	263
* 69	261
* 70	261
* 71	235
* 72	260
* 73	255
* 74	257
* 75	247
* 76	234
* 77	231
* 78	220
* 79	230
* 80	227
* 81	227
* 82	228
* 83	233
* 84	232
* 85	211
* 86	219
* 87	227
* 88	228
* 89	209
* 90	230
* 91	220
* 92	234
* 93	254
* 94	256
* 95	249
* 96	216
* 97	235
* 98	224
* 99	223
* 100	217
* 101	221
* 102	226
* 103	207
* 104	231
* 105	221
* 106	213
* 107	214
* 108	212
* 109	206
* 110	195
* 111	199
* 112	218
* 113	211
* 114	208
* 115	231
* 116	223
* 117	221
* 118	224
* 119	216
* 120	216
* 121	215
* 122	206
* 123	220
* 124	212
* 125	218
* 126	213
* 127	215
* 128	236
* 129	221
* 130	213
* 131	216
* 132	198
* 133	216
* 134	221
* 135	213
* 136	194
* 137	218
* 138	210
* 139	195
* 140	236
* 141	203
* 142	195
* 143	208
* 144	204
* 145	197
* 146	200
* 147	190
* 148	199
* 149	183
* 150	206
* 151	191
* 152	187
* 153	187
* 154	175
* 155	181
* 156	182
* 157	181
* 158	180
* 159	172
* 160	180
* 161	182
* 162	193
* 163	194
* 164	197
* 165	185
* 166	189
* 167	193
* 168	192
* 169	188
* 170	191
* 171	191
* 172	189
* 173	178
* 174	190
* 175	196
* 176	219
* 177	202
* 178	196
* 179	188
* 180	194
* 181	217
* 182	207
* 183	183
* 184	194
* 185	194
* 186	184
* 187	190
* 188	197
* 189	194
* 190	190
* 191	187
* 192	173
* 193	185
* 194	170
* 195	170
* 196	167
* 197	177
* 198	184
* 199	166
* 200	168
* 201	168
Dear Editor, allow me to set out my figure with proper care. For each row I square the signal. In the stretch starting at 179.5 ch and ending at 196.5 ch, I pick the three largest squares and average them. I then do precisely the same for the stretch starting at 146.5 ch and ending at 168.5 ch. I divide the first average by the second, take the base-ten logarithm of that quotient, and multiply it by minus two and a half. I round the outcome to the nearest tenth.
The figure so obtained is -0.1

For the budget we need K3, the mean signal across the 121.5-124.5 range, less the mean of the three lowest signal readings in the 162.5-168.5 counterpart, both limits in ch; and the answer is 24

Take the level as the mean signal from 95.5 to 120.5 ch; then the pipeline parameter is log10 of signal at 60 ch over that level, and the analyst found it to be 0.12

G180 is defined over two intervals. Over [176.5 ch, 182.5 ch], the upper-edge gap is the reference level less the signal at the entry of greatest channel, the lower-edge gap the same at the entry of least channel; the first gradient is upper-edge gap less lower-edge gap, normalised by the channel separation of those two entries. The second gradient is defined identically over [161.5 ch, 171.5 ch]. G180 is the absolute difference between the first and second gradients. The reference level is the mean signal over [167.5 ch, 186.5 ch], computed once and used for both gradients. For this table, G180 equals 1.2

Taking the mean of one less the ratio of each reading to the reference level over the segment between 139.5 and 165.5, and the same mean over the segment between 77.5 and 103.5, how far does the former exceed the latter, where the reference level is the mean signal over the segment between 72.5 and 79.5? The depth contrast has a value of 0.15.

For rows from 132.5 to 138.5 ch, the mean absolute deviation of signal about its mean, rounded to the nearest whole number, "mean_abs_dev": 7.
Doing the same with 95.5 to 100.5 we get 5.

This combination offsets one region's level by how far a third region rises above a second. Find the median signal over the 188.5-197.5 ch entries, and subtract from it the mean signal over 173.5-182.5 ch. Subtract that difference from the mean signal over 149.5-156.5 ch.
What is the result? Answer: 211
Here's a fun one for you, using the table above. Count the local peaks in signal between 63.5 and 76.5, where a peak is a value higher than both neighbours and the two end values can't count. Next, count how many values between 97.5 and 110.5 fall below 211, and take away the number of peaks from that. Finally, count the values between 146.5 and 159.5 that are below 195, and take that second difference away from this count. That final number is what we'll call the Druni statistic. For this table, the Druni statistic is 10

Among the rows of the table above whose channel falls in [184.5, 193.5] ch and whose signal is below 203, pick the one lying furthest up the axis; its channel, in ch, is 193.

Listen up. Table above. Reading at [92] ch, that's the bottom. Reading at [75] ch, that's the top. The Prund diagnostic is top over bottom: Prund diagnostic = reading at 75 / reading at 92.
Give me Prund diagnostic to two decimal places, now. 1.06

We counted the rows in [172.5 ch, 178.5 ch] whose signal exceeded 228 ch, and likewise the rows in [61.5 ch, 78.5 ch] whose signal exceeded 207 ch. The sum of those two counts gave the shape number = 17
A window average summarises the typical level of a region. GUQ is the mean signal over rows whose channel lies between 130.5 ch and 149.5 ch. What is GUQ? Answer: 205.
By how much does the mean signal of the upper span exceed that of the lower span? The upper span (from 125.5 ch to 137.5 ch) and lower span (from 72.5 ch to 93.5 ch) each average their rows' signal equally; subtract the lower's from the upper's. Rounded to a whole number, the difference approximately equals -17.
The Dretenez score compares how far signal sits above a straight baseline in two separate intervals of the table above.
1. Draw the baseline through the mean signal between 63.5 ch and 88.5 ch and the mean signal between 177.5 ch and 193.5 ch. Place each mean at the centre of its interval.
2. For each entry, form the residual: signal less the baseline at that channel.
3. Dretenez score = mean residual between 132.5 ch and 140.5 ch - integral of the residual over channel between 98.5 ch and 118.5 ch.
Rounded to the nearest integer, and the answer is 238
